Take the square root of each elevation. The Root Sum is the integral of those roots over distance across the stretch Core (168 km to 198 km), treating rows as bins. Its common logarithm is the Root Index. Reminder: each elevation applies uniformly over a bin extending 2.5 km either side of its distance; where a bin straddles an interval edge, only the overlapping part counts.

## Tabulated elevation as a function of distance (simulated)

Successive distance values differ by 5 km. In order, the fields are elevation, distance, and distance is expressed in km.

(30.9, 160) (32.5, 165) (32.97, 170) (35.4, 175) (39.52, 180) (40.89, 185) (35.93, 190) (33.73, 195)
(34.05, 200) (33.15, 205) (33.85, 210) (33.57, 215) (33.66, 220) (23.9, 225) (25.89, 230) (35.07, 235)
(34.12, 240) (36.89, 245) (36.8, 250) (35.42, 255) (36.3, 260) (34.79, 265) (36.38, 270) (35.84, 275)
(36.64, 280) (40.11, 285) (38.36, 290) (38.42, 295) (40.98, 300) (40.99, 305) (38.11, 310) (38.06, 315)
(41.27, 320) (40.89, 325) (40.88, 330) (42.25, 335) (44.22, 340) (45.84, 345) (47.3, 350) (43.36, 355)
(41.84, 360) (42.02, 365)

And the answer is 2.26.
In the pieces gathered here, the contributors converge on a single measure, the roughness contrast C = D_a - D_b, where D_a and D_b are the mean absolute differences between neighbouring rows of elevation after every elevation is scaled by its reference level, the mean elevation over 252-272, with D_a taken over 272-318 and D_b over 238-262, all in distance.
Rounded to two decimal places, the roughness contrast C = 0.00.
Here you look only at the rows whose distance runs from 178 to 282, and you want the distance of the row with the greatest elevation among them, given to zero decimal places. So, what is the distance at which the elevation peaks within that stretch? 185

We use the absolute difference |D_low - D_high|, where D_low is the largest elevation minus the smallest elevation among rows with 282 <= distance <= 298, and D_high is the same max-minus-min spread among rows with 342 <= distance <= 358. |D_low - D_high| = 2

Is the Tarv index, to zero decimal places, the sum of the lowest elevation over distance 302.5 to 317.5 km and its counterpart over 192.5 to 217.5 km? 71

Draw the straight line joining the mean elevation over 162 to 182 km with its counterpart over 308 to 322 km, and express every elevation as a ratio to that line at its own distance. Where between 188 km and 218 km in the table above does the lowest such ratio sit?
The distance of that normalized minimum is 205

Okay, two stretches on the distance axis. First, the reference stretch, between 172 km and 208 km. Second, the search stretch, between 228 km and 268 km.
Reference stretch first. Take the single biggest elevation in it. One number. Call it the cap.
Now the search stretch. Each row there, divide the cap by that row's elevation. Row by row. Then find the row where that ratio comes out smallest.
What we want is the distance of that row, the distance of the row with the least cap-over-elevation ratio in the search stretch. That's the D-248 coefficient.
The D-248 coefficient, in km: 245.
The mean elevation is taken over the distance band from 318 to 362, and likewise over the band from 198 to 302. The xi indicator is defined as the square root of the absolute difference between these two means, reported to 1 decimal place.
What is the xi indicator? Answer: 2.9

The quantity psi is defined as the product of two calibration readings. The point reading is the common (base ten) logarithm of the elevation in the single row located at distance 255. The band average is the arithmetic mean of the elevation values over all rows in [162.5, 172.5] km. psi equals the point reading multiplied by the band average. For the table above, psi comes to 51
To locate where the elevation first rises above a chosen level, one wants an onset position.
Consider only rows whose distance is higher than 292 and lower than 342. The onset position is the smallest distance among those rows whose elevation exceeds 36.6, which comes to 295 km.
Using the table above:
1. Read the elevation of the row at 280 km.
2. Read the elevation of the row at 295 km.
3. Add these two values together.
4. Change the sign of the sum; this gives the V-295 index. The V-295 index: -75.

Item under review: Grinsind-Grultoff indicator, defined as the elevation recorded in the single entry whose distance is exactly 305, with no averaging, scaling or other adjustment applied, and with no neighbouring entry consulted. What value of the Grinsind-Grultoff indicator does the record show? 40.99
